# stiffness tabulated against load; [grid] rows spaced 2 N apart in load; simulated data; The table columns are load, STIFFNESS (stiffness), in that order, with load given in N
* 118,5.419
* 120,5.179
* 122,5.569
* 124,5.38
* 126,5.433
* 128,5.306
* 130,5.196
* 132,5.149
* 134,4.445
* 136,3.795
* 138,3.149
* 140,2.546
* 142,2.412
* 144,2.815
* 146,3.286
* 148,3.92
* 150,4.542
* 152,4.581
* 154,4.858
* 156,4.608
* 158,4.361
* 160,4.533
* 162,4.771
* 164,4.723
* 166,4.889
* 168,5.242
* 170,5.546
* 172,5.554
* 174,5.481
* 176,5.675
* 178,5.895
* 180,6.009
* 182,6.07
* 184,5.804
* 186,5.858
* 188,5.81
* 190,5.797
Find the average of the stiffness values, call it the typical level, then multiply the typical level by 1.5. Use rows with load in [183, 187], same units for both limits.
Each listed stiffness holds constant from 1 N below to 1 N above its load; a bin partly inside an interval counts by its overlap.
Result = 8.7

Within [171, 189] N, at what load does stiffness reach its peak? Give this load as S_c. 182 N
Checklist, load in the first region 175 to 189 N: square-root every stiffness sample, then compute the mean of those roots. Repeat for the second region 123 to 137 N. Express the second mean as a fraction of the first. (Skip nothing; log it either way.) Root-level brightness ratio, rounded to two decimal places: 0.92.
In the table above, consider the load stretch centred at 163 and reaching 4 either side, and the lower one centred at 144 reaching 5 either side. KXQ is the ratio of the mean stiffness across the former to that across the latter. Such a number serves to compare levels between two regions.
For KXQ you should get 1.6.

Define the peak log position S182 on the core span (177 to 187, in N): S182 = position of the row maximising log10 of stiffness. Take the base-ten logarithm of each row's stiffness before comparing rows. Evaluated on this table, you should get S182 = 182 N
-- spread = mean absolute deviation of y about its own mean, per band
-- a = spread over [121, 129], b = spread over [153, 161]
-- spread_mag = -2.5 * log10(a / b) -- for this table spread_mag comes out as 0.64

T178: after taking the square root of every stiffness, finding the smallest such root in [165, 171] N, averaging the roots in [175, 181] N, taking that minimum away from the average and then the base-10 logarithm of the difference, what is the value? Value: -0.68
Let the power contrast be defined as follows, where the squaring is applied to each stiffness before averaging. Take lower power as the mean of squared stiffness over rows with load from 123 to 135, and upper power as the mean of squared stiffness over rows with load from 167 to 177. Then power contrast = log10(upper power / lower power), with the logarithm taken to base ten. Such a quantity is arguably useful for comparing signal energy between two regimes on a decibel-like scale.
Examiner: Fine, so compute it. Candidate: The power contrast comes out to 0.06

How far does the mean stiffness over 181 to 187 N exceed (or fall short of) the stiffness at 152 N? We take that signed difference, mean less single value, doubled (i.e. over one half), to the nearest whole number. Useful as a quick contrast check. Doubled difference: 3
